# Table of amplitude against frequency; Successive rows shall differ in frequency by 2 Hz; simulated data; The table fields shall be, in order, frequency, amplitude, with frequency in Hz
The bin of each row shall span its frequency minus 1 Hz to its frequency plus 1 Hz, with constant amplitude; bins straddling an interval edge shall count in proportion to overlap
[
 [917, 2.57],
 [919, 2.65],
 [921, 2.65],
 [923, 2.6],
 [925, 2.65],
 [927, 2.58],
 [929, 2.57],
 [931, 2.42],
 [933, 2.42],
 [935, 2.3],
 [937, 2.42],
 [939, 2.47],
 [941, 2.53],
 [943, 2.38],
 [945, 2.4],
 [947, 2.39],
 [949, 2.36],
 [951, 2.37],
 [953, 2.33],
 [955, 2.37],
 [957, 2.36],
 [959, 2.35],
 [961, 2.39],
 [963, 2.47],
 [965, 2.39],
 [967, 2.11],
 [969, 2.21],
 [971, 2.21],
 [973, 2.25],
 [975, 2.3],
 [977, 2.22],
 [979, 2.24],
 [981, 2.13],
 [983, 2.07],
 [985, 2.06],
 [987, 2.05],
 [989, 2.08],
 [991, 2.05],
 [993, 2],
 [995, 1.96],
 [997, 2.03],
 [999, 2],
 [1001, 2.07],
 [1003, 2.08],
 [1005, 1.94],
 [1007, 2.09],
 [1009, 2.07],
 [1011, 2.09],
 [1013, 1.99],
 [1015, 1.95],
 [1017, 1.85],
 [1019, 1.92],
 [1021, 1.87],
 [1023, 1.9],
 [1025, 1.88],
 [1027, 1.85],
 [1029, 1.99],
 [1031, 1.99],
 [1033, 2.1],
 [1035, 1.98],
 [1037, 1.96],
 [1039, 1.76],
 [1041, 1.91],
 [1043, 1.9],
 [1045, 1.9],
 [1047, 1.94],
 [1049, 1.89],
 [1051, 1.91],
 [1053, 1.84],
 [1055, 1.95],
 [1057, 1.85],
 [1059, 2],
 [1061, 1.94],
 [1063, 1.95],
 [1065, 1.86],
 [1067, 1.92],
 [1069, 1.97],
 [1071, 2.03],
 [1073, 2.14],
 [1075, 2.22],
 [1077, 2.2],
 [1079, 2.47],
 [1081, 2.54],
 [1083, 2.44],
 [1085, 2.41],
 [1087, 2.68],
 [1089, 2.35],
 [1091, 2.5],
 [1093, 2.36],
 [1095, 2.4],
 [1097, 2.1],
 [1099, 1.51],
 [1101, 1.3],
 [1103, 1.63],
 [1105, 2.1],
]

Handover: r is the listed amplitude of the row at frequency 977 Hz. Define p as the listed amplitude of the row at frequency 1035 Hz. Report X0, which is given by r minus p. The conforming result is 0.2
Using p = 1.98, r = 2.22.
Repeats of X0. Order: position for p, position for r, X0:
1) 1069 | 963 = 0.5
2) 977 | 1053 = -0.4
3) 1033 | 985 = 0.0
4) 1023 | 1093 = 0.5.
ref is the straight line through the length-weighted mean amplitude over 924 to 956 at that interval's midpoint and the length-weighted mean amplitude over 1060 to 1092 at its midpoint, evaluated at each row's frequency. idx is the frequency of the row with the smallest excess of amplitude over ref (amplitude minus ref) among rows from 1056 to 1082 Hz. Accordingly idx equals 1057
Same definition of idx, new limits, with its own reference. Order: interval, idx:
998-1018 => 1017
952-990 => 987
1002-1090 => 1039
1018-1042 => 1039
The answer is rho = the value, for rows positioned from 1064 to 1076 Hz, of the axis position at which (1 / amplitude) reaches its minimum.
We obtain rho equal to 1075 Hz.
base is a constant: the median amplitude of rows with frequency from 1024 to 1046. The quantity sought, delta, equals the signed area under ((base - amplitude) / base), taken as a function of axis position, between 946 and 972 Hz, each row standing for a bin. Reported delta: -6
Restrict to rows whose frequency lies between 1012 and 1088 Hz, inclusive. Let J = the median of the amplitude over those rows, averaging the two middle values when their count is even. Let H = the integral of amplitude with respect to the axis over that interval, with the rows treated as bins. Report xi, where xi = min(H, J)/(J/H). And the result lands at 154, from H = 154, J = 1.95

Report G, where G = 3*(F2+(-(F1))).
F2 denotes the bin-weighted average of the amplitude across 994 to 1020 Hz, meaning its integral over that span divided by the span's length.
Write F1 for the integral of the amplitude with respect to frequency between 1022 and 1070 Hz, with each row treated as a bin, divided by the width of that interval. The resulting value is 0.2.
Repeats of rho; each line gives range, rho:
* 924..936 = 925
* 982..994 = 989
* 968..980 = 975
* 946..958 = 947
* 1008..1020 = 1011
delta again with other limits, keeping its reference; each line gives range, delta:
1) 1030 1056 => 0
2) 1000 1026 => -1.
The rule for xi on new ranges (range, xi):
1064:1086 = 48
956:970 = 33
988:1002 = 28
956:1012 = 121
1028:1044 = 31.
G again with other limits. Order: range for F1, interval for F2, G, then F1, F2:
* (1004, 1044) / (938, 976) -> 1.2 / 1.95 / 2.35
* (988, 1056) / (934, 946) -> 1.4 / 1.96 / 2.42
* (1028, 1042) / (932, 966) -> 1.3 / 1.96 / 2.39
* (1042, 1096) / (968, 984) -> 0.2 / 2.13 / 2.20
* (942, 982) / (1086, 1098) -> 0.3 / 2.31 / 2.40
